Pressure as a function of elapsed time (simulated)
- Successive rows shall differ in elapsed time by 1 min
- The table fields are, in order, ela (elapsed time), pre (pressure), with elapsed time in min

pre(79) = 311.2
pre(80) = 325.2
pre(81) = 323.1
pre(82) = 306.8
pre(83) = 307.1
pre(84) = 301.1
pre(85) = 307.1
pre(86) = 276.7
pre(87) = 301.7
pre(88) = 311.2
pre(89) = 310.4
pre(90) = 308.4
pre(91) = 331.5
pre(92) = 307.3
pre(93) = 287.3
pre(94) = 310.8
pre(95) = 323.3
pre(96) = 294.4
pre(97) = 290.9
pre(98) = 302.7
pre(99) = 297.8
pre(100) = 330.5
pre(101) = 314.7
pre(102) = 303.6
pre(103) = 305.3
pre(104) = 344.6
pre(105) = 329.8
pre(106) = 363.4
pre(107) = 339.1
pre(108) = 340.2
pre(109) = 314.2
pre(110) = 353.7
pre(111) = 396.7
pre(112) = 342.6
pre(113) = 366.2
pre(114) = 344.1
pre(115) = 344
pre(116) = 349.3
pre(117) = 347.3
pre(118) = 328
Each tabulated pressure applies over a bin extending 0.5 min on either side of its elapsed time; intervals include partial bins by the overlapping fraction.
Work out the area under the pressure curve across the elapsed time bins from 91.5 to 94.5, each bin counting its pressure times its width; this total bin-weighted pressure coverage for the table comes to 905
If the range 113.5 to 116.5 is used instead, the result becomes 1037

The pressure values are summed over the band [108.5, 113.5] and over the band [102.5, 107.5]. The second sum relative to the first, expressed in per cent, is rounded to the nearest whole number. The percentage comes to 95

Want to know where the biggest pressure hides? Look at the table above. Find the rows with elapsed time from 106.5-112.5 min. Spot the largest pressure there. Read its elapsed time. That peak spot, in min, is 111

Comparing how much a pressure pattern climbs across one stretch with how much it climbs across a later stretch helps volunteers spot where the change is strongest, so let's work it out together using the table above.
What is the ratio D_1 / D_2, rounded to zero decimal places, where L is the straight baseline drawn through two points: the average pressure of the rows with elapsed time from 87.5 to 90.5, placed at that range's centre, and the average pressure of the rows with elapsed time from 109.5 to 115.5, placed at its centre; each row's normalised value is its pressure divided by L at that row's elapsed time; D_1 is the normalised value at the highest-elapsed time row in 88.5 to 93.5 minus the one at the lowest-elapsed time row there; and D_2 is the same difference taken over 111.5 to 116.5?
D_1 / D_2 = 32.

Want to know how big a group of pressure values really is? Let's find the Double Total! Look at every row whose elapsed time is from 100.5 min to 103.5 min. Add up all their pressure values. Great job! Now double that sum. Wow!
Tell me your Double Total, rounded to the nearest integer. 1847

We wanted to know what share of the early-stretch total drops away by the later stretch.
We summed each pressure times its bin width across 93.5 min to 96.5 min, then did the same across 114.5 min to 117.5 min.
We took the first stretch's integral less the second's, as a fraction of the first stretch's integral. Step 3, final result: -0.12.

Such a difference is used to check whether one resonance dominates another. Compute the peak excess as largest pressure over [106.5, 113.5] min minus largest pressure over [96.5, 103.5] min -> 66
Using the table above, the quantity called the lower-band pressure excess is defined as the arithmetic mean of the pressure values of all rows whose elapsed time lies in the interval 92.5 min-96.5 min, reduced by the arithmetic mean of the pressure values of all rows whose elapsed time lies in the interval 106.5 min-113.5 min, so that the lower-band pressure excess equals -46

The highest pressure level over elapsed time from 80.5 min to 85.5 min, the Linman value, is 323.1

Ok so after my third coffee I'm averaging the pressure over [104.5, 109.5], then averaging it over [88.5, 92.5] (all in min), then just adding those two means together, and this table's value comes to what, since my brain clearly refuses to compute 652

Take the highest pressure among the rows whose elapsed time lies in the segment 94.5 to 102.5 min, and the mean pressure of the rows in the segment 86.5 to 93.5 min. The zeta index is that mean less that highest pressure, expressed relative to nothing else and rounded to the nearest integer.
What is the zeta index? -22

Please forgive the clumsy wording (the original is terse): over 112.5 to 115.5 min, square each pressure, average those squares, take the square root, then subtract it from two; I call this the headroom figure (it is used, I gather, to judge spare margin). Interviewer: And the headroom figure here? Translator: -350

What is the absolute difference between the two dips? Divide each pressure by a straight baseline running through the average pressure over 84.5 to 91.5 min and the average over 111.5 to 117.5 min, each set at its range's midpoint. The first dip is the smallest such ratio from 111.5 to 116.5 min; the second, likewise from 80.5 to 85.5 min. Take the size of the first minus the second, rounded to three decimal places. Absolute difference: 0.019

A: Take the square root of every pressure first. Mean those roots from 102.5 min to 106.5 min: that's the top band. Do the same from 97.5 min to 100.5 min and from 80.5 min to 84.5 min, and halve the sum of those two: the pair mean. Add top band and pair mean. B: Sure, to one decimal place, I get 35.9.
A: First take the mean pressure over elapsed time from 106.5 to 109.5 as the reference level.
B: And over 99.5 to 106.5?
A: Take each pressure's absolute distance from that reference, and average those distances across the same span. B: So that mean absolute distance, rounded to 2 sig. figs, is 17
